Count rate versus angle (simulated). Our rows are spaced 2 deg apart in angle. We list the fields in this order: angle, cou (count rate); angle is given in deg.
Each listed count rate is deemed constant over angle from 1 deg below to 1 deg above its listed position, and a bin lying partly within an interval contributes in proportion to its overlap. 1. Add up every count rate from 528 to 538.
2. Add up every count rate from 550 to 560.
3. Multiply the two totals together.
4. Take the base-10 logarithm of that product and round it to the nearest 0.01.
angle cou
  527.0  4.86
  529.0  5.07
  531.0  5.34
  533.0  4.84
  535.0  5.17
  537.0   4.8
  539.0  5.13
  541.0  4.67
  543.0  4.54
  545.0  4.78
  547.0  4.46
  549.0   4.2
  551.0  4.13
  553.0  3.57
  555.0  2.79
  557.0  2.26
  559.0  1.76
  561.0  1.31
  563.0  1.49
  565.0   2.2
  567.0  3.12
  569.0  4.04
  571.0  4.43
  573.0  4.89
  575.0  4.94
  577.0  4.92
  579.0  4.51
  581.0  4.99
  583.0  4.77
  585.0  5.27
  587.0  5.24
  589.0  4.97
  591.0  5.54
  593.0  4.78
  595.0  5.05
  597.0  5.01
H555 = 2.56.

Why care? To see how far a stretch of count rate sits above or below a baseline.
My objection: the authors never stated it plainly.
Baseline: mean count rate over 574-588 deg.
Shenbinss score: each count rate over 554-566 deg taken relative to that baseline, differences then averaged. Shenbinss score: -3.0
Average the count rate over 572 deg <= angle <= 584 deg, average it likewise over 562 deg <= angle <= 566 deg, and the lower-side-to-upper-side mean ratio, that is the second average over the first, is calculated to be 0.38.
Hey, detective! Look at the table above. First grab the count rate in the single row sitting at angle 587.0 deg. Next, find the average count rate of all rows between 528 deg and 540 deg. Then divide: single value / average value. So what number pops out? 1.04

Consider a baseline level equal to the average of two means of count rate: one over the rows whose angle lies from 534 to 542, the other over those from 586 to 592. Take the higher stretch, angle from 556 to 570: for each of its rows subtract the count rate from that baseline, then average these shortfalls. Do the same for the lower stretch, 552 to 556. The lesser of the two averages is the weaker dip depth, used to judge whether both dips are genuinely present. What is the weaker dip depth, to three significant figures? 1.92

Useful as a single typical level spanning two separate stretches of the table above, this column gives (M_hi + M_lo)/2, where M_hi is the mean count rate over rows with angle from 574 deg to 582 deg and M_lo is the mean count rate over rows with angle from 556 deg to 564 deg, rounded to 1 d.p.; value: 3.3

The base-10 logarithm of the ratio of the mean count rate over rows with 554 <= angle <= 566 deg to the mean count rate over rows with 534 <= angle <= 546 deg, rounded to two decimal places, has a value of -0.39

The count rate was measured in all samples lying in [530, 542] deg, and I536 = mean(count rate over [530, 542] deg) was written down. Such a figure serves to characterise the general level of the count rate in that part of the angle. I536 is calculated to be 5.0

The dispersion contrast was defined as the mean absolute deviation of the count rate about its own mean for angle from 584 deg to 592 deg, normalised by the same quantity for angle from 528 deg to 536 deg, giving 1.00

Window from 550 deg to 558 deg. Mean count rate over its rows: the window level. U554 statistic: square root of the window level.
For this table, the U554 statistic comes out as 1.79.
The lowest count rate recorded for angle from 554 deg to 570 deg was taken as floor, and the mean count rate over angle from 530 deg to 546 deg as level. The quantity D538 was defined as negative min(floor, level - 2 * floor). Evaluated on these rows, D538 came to -1.3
